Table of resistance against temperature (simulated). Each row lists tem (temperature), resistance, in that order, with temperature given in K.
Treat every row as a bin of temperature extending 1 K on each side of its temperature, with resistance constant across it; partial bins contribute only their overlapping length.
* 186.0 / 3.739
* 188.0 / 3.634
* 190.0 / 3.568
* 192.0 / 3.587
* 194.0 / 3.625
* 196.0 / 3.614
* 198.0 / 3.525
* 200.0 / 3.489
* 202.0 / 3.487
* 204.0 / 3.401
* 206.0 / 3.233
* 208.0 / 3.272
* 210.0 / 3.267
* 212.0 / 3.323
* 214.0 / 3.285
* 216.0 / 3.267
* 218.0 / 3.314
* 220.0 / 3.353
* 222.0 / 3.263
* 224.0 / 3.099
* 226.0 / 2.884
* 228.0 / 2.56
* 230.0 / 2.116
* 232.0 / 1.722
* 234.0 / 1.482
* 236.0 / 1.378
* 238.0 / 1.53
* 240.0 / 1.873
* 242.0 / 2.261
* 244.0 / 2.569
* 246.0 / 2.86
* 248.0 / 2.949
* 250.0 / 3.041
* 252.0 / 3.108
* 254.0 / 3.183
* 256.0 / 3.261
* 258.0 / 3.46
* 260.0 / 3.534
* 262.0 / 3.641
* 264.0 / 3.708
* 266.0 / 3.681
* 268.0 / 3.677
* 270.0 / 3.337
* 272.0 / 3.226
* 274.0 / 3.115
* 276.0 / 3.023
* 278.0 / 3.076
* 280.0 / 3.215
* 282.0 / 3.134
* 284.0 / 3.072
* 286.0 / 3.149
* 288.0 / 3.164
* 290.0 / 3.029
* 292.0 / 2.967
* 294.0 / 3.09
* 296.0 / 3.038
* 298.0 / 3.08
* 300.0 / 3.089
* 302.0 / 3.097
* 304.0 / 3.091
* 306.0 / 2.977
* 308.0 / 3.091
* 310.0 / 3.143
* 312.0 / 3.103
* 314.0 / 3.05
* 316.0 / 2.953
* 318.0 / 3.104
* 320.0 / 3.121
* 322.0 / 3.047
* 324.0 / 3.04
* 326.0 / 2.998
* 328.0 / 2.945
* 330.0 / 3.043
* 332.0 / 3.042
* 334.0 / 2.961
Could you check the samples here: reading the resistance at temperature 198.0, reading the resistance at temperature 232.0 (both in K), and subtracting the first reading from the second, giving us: -1.8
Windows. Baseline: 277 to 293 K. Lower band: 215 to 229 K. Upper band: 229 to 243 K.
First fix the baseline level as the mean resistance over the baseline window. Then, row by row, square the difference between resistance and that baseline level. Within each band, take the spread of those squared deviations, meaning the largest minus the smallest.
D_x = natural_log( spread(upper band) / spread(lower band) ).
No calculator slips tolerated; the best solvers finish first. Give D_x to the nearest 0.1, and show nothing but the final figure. 2.0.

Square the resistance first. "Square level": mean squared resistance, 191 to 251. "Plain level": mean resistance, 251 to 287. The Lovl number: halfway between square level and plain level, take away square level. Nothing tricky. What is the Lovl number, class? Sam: -2.7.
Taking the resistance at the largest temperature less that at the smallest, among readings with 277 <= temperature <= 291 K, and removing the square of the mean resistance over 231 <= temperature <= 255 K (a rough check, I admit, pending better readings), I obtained -5.5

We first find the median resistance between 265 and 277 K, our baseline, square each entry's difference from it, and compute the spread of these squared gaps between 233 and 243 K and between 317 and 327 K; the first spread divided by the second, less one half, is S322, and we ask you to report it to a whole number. 47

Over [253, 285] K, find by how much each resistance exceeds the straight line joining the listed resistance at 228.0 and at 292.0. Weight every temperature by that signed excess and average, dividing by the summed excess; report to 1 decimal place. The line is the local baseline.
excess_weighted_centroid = 265.6 K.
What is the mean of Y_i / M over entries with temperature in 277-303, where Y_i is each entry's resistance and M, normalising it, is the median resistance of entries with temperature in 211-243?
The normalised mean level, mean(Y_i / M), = 1.14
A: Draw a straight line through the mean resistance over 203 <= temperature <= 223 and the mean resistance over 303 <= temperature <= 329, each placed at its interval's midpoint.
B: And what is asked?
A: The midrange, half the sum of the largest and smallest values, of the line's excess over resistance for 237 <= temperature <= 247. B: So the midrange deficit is 1.03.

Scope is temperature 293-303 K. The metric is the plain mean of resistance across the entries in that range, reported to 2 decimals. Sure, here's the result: 3.08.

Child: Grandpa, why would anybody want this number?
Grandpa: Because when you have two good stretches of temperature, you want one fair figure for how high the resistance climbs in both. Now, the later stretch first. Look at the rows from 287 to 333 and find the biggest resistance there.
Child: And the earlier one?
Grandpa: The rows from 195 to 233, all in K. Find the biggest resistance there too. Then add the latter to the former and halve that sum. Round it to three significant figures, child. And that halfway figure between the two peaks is 3.39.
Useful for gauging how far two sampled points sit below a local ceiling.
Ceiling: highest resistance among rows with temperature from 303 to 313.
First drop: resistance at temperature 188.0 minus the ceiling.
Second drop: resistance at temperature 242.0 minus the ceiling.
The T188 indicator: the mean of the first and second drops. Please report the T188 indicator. -0.20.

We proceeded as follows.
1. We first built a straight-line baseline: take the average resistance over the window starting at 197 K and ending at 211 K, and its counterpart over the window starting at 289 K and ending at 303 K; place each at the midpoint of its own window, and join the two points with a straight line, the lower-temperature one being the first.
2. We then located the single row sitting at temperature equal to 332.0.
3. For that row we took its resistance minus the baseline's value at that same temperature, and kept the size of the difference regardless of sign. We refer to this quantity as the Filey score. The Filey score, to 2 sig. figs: 0.11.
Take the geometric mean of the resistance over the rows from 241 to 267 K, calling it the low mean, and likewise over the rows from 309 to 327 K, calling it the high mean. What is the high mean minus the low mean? -0.08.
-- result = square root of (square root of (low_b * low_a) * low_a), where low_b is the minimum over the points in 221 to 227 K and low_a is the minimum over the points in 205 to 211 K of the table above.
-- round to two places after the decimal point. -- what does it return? 3.14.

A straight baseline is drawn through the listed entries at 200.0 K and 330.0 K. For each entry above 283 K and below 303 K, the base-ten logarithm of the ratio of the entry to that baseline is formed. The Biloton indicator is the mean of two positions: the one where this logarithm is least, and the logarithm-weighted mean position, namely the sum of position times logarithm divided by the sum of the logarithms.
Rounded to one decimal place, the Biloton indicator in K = 292.1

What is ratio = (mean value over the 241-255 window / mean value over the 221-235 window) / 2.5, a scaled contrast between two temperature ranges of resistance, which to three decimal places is 0.466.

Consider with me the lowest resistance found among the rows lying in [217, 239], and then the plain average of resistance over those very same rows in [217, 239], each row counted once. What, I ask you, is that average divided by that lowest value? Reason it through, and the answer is 1.76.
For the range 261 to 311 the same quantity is 1.08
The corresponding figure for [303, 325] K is 1.04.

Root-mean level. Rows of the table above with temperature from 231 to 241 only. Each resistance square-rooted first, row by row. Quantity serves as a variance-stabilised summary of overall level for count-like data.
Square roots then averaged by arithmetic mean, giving 1.26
